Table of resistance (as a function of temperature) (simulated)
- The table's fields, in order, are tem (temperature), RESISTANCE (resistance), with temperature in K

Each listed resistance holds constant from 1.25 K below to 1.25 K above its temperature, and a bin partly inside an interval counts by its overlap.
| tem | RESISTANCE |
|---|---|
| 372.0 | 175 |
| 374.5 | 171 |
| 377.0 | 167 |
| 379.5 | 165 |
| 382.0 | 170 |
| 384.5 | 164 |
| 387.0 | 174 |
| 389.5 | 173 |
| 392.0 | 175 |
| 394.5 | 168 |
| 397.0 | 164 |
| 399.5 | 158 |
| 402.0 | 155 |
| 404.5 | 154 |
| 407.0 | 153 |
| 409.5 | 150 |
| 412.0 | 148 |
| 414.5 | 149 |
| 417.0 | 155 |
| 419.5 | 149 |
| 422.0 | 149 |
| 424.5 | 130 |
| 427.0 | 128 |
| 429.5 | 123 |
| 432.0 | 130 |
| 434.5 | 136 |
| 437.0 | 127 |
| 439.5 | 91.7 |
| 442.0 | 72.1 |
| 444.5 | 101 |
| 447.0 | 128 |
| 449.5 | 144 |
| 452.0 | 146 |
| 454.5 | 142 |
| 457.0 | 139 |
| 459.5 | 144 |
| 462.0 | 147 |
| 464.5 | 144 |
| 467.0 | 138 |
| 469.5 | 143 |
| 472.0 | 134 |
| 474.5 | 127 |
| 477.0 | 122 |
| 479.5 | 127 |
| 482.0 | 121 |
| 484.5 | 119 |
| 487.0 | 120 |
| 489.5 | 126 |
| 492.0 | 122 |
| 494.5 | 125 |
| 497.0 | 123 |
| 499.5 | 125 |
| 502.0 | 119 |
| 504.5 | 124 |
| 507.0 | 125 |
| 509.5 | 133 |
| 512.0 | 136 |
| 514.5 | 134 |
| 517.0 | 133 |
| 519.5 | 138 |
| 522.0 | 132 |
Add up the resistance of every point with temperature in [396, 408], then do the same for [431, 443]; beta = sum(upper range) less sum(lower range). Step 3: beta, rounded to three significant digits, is -227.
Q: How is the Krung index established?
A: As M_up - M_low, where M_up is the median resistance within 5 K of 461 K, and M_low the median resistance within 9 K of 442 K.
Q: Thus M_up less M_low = 17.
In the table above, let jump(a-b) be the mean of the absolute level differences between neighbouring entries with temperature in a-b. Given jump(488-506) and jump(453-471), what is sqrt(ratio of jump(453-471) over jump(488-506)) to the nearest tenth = 1.1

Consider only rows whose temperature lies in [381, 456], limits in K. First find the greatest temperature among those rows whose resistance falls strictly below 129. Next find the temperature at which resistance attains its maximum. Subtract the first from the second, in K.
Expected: -55.0 K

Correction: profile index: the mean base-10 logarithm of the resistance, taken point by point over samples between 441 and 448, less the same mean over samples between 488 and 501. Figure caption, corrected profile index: -0.10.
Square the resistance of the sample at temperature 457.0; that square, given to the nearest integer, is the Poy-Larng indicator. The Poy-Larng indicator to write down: 19321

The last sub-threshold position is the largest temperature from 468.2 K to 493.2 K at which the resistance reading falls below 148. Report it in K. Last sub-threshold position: 492.0 K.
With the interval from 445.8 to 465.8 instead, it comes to 464.5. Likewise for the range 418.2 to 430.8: 429.5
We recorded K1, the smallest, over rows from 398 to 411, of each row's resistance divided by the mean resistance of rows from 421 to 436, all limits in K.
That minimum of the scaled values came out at 1.13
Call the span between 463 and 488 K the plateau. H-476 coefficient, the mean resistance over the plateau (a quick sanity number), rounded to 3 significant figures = 130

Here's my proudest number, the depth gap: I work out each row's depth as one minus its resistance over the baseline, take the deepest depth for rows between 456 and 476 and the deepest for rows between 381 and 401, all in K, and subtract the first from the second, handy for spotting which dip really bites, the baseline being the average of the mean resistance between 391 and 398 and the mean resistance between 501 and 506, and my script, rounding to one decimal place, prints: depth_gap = -0.2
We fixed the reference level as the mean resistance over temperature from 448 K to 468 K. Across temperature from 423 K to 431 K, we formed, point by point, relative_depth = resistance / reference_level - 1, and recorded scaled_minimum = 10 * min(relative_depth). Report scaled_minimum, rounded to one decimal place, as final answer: -1.4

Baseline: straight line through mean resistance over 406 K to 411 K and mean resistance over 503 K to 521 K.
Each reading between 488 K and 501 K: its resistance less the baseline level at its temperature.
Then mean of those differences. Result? -11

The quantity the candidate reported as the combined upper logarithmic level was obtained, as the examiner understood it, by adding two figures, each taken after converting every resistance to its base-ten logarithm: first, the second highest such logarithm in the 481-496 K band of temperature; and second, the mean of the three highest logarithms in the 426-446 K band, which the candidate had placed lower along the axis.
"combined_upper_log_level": 4.22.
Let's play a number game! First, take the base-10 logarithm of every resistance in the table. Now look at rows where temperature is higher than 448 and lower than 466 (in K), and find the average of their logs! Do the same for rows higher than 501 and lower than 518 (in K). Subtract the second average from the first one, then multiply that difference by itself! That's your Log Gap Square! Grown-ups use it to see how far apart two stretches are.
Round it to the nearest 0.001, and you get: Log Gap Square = 0.002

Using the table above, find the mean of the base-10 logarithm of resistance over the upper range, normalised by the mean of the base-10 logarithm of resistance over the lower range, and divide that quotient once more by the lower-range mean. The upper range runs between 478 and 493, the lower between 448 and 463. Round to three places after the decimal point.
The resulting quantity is 0.449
